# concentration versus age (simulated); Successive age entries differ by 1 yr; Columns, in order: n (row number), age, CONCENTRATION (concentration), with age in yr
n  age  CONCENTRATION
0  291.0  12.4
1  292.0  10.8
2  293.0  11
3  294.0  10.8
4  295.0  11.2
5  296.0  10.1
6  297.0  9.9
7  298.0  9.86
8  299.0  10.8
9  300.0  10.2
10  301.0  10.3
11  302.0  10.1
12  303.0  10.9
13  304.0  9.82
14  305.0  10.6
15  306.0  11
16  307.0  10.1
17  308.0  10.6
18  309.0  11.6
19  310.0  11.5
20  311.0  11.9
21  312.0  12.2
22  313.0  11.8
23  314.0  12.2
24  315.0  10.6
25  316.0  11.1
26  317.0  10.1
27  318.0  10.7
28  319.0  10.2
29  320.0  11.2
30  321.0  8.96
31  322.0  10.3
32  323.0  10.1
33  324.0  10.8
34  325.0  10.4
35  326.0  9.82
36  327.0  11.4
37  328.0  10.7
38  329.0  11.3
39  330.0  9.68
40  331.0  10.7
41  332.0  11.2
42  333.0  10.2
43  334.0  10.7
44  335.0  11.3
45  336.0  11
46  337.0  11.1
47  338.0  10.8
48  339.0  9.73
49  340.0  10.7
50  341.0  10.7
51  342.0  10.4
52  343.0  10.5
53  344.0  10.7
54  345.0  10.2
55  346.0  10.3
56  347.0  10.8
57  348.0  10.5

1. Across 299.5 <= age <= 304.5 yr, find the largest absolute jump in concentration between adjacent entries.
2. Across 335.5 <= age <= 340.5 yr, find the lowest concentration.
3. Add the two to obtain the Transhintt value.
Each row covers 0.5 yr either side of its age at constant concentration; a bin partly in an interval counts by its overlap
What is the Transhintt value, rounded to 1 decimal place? 10.8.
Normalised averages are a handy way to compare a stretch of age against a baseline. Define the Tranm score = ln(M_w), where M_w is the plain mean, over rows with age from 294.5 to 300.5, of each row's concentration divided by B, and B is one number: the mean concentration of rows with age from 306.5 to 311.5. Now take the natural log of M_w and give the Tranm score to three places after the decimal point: -0.074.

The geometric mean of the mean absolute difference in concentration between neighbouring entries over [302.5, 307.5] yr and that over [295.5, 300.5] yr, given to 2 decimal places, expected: 0.59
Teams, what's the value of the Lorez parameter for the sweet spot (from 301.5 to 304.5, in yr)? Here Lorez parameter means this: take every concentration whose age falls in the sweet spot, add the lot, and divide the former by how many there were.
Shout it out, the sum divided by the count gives 10.3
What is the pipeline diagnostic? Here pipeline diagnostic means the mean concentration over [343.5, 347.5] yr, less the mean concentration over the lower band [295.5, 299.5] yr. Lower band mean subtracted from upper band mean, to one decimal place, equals 0.3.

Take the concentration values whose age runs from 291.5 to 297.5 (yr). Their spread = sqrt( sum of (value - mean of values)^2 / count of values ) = 0.47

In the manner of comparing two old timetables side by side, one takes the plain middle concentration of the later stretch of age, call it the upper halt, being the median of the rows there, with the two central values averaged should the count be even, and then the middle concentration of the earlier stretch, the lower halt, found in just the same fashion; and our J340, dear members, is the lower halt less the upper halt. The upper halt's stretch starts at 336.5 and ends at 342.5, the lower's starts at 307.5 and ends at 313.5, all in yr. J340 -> 1.0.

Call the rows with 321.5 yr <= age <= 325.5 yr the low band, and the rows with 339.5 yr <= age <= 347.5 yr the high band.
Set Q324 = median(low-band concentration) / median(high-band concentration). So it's 0.98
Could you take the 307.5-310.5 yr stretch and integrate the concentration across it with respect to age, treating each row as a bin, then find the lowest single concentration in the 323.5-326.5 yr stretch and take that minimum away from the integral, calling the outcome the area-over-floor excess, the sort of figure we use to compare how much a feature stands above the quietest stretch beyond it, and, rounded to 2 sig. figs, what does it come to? 24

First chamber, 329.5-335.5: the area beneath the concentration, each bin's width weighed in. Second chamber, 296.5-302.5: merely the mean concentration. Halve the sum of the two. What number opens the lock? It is 37.0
